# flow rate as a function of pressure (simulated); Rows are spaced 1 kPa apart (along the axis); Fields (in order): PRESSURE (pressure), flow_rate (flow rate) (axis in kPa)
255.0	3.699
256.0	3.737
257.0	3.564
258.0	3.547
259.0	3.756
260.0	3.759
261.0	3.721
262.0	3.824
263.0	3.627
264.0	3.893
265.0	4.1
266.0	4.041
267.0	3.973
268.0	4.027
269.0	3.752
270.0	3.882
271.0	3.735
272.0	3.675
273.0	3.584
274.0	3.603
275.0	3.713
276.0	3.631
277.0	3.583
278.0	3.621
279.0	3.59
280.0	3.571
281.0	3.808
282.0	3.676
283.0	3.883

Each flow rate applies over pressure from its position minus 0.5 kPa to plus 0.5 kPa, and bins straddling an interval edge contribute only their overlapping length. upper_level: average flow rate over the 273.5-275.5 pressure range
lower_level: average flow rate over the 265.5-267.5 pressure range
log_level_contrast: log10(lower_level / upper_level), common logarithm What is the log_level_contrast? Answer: 0.040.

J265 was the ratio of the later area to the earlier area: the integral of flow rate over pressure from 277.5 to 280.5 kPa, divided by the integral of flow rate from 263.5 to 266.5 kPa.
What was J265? 0.90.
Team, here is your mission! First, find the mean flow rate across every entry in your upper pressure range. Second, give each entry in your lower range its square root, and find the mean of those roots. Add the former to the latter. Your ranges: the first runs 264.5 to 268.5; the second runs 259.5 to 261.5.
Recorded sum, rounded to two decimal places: 5.97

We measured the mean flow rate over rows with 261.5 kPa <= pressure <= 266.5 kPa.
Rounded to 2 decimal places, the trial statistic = 3.90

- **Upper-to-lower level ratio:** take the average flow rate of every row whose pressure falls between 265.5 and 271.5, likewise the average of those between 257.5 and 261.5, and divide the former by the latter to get 1.06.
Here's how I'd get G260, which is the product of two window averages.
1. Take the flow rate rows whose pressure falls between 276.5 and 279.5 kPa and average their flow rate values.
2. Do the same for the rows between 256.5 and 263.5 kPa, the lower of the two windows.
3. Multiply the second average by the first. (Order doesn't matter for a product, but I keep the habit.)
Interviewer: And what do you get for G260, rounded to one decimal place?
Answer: 13.3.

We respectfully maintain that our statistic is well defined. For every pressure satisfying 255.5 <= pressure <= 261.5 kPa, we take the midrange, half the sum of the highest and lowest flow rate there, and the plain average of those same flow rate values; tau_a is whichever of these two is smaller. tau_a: 3.65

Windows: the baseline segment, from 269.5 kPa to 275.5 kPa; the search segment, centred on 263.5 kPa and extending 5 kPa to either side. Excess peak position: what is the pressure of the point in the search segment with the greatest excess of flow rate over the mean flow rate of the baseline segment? 265.0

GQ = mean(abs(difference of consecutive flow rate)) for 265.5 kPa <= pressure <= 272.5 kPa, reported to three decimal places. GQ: 0.122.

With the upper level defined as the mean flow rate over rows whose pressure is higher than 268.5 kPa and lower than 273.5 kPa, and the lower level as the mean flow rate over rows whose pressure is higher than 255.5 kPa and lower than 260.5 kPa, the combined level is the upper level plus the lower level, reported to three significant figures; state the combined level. 7.40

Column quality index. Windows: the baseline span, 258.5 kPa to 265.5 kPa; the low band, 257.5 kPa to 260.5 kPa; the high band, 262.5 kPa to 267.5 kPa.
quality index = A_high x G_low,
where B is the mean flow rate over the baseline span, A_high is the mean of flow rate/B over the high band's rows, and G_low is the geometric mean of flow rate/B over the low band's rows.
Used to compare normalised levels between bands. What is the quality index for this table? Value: 0.996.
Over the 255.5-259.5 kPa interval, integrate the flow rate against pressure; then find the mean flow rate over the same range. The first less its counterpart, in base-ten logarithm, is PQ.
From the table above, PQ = 1.04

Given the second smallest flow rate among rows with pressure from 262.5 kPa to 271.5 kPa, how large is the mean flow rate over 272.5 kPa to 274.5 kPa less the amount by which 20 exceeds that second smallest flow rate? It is -12.7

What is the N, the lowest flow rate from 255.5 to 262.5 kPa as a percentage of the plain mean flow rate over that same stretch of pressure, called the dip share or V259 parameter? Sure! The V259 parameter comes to 96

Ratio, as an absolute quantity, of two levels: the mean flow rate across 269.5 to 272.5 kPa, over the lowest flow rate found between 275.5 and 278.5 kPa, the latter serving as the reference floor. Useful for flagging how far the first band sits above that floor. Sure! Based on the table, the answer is 1.05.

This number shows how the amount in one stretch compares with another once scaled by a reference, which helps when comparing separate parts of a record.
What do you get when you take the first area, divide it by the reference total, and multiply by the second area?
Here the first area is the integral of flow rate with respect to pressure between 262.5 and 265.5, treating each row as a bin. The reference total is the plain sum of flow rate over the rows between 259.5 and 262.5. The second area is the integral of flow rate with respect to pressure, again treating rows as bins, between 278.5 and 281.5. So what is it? 11.3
